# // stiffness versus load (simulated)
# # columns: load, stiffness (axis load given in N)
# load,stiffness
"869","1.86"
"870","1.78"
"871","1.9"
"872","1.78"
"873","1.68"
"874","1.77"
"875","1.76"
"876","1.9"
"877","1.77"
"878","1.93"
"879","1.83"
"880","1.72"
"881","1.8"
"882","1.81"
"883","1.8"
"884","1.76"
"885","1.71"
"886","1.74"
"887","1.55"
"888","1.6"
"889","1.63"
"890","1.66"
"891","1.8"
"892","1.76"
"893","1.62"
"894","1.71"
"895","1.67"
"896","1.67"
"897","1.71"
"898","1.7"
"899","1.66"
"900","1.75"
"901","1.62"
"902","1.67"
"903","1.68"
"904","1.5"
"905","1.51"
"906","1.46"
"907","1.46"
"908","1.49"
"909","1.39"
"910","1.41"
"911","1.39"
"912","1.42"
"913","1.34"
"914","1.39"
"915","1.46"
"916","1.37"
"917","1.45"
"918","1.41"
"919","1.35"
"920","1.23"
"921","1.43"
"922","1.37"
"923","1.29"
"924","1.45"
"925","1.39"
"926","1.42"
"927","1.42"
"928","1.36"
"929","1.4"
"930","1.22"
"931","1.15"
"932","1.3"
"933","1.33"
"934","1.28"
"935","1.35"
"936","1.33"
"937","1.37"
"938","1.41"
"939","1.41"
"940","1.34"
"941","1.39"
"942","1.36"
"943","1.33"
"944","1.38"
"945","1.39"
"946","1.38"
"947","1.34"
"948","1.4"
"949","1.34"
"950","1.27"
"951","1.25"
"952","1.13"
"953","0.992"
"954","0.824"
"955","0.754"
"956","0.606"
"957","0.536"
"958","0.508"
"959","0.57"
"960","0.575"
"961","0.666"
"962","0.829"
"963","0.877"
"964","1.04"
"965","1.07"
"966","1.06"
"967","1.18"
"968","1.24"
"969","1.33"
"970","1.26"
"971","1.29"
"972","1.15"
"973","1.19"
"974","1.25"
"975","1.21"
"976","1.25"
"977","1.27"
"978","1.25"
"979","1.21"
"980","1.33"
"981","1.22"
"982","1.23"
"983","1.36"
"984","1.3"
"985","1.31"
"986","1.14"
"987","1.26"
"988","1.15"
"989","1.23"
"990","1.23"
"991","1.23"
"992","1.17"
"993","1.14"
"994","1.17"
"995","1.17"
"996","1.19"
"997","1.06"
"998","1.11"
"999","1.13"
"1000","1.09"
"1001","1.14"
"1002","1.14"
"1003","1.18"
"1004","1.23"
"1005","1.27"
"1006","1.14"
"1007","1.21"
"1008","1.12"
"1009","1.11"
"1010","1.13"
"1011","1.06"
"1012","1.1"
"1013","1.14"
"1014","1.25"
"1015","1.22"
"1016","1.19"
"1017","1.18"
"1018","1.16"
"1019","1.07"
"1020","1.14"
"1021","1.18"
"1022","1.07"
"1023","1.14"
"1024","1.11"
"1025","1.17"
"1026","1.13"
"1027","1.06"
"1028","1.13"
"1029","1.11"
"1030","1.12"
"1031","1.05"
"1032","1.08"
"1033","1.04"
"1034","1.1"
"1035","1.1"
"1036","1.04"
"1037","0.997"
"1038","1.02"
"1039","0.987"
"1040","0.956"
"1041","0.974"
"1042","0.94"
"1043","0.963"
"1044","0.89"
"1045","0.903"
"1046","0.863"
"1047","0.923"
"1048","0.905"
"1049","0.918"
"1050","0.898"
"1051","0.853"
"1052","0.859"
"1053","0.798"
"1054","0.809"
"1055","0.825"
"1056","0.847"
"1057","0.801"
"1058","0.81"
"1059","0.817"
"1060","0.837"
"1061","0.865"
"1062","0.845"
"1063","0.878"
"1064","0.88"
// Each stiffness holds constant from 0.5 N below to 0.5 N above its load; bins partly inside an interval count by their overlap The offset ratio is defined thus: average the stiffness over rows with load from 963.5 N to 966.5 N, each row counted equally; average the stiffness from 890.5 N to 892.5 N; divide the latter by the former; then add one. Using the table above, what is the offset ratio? 2.68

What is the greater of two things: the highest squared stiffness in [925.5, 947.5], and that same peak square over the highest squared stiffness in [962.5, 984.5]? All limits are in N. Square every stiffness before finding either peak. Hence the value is 2.0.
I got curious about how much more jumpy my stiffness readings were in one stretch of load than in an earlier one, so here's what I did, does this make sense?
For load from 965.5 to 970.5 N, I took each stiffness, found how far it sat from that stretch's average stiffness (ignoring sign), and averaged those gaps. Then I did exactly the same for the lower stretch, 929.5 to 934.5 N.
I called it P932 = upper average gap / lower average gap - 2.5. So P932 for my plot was -1.2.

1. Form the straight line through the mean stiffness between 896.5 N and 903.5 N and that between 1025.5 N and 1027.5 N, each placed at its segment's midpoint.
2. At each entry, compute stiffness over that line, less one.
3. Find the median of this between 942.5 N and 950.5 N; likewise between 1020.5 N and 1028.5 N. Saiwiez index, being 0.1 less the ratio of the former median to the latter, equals 2.7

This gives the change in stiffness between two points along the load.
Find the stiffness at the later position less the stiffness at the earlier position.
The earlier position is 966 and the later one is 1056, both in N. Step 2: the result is -0.21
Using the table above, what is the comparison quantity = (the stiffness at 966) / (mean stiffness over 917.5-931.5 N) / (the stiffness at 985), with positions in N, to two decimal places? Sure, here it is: 0.60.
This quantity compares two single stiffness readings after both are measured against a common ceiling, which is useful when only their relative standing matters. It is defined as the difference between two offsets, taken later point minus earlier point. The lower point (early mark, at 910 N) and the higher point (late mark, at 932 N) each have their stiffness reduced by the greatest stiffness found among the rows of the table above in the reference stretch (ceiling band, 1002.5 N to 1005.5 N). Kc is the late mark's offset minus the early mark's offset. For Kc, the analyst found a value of -0.11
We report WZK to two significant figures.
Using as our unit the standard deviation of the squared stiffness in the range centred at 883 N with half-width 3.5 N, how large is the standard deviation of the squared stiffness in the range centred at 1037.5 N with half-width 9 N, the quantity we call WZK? 1.1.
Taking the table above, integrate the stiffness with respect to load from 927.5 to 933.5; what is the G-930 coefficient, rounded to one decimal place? 7.8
